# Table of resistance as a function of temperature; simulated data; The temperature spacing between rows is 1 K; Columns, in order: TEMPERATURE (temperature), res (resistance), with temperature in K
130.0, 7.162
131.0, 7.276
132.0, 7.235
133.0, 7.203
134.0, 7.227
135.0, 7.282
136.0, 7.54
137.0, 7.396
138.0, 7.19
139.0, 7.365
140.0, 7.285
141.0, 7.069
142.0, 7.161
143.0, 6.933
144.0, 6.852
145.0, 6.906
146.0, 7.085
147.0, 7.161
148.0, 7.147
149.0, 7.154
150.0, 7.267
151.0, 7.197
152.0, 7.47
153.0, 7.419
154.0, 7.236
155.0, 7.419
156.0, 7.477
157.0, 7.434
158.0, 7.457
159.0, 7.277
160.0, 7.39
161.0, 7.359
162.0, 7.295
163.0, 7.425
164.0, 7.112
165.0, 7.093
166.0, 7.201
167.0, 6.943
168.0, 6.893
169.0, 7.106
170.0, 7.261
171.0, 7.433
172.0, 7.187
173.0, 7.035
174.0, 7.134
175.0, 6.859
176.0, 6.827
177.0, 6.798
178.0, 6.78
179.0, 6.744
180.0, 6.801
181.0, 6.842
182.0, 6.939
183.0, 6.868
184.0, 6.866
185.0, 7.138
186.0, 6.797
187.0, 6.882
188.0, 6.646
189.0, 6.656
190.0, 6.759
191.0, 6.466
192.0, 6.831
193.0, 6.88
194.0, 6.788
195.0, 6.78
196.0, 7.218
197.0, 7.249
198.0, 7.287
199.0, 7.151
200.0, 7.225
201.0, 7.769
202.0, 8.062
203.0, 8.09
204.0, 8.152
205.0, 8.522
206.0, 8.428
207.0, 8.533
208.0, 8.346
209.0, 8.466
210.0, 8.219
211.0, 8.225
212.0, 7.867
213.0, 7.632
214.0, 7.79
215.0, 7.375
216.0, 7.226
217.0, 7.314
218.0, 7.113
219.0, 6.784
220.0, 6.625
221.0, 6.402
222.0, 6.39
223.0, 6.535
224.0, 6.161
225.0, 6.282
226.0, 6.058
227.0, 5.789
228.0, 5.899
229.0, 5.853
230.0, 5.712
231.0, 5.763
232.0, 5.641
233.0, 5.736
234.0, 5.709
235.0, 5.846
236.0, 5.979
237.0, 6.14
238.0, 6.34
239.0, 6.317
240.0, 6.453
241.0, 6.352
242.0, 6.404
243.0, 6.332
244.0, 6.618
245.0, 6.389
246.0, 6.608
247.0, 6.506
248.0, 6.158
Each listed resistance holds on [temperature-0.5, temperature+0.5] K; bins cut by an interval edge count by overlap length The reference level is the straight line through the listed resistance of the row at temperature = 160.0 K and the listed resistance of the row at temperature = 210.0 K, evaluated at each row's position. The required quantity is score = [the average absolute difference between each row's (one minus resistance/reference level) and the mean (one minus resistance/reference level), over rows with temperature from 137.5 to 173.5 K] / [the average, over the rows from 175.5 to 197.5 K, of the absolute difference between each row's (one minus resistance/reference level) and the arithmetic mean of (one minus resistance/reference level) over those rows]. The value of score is 1.4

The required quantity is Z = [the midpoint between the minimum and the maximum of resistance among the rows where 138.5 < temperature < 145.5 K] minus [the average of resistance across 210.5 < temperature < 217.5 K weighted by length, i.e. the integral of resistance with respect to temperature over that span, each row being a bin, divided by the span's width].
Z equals -0.5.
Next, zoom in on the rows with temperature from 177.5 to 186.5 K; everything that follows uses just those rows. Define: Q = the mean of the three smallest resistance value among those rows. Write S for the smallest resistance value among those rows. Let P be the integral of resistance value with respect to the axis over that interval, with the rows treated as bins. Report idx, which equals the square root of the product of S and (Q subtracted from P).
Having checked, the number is 19.3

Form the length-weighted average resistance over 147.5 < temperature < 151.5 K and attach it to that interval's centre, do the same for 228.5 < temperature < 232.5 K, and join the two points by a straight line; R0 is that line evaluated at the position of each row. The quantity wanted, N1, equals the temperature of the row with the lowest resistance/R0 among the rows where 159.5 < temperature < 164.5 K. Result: 164.0 K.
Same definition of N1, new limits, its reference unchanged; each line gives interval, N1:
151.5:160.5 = 154.0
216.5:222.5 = 221.0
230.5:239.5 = 232.0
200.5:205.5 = 201.0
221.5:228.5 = 227.0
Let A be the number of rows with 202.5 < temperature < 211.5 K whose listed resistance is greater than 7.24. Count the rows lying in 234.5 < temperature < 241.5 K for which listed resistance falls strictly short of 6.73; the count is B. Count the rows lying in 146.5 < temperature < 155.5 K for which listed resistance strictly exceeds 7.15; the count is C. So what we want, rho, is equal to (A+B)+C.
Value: 24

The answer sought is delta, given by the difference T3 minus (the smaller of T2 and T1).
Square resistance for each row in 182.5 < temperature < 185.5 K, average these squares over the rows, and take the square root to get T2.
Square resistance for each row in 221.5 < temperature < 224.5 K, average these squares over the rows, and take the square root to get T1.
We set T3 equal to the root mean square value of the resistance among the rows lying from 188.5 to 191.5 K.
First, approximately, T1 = 6.4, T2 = 7.0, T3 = 6.63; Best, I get 0.3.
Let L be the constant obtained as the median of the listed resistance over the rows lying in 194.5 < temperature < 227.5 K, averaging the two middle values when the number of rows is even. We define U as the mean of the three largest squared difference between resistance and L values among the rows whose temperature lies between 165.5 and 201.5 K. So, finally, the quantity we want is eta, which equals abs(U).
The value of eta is 0.5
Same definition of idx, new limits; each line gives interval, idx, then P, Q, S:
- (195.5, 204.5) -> 20.9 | 68.2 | 7.2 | 7.151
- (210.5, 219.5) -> 20.2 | 67.3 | 7.0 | 6.784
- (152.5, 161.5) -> 20.7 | 66.5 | 7.3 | 7.236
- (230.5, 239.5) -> 16.4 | 53.5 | 5.7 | 5.641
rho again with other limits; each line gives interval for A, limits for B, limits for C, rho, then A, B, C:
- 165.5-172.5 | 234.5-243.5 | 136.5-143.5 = 16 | 2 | 9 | 5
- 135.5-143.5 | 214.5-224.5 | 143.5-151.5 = 13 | 4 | 5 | 4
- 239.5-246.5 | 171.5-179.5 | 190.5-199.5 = 4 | 0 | 0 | 4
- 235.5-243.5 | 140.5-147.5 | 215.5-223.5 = 2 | 0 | 0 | 2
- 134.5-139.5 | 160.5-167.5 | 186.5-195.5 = 4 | 4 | 0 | 0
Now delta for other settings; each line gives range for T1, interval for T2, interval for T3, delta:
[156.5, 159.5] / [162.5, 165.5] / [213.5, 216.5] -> 0.3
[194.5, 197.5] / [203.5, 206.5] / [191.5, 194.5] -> -0.3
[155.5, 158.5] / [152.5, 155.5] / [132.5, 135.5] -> -0.1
